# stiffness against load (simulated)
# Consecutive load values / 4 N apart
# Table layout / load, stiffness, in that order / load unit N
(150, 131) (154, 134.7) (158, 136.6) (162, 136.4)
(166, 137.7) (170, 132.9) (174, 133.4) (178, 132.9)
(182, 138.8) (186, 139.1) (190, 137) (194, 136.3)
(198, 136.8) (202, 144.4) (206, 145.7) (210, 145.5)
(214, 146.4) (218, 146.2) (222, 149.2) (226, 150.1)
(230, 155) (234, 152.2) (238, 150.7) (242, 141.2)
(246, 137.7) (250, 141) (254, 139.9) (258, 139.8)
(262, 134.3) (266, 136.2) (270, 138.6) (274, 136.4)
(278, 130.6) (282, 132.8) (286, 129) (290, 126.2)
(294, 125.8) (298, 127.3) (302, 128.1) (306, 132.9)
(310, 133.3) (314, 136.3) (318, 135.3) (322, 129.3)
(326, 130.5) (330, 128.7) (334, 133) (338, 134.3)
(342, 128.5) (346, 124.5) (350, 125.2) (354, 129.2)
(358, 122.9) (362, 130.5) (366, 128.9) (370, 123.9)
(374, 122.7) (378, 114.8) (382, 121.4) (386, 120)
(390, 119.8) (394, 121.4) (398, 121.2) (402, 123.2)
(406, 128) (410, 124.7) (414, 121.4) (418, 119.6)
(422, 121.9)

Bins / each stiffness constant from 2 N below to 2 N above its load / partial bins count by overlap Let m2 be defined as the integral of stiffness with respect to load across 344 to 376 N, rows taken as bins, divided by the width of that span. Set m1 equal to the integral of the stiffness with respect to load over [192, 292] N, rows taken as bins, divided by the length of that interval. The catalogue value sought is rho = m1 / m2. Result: 1.12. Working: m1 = 141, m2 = 126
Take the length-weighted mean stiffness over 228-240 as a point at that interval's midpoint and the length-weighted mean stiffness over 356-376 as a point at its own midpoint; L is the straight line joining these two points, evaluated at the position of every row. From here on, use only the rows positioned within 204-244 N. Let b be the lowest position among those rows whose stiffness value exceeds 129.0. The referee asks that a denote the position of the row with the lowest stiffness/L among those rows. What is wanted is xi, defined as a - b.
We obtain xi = 0 N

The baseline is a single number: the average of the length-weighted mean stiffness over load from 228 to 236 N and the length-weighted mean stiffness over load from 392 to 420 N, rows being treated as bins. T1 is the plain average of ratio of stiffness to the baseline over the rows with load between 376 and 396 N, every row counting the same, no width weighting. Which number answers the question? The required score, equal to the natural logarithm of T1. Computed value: -0.15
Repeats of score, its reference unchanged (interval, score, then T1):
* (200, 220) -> 0.05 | 1.05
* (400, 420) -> -0.11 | 0.89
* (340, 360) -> -0.09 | 0.91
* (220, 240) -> 0.09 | 1.10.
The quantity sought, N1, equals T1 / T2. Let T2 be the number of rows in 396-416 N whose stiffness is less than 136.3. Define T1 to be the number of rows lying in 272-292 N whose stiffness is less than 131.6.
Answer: 0.6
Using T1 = 3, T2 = 5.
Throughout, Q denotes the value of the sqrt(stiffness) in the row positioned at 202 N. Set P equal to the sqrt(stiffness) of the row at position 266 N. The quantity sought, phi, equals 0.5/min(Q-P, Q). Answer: 1.4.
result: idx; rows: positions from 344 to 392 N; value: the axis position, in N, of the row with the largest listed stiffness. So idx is 362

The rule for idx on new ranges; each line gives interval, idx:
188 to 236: 230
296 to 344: 314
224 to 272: 230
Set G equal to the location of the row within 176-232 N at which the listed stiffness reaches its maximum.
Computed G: 230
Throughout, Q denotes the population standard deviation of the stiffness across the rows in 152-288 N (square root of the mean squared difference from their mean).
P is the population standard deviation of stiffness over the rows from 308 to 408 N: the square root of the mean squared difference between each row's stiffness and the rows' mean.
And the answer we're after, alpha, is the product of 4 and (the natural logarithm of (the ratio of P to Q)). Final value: -0.7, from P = 5.4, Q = 6.4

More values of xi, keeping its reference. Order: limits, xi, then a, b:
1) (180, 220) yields 12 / 194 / 182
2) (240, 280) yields 36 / 278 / 242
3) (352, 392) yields 24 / 378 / 354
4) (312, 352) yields 32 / 346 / 314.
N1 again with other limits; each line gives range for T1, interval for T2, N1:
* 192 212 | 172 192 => 0.0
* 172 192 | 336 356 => 0.0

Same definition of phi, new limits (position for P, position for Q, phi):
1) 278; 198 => 1.9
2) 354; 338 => 2.3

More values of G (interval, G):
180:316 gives 230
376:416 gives 406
